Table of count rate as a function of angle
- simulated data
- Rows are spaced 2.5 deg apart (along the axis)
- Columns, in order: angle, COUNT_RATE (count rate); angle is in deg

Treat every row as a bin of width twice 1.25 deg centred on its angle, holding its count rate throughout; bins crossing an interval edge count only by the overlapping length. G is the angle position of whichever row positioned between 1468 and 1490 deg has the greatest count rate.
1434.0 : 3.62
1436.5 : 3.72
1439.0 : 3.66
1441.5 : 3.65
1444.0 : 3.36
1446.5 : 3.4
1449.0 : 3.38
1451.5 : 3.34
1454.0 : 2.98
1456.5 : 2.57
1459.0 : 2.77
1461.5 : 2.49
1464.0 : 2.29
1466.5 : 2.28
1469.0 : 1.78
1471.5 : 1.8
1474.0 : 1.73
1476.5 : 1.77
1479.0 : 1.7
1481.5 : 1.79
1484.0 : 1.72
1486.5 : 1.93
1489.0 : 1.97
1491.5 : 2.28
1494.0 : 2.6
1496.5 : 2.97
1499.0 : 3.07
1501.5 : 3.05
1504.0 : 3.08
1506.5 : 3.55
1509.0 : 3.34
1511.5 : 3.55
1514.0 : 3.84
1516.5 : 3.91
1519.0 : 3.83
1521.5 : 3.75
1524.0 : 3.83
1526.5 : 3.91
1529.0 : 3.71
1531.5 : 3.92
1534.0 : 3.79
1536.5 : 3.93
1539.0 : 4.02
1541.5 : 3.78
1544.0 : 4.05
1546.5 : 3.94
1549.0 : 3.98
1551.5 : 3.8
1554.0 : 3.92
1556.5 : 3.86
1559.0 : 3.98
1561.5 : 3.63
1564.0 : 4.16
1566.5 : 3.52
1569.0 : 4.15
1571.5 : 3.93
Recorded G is 1489.0 deg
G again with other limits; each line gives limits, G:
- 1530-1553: 1544.0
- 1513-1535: 1531.5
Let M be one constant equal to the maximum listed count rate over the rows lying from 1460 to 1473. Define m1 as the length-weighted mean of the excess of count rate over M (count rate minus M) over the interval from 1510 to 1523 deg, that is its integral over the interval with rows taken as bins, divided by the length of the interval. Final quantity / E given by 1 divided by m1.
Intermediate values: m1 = 1.28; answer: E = 0.8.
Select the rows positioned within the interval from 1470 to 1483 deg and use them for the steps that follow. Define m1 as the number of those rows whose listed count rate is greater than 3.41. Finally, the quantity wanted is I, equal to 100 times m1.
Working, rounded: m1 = 0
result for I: 0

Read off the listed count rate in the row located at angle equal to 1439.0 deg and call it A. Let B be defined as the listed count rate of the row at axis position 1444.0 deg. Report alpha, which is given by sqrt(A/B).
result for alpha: 1.04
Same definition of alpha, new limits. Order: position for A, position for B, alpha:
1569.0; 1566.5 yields 1.09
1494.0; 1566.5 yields 0.86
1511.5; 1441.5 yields 0.99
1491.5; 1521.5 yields 0.78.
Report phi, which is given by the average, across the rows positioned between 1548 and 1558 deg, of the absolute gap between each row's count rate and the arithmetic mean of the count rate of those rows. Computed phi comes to 0.060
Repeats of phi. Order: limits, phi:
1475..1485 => 0.035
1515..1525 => 0.040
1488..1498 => 0.330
